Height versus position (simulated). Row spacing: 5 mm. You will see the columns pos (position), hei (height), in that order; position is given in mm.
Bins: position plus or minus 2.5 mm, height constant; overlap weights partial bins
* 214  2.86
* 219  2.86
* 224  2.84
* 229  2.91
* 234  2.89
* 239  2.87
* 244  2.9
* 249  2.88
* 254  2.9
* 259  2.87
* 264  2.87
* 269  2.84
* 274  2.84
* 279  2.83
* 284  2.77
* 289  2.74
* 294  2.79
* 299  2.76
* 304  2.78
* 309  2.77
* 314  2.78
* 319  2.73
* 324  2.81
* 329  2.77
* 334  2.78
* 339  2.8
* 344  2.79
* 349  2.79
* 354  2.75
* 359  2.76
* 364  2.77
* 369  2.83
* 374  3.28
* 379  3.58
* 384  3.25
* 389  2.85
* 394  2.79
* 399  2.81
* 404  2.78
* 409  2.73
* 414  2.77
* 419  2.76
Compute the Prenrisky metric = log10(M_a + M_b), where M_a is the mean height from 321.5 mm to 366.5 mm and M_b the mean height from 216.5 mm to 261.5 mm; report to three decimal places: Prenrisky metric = 0.753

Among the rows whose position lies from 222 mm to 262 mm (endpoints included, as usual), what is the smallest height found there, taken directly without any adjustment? 2.84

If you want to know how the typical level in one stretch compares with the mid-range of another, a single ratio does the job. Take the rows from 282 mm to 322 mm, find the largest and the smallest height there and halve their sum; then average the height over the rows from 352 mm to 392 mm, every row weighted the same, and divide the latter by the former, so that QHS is 1.09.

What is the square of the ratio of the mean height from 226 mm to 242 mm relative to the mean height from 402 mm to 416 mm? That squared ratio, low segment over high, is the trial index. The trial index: 1.10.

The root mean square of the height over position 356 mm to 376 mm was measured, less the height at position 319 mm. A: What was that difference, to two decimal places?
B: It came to 0.19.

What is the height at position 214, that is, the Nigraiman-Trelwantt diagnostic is 2.86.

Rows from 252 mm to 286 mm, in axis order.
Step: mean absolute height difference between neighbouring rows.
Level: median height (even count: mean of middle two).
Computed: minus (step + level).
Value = -2.86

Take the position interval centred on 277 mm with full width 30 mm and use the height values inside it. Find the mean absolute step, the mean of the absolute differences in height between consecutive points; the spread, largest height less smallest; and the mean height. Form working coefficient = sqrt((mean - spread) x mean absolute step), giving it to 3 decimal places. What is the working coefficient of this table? 0.264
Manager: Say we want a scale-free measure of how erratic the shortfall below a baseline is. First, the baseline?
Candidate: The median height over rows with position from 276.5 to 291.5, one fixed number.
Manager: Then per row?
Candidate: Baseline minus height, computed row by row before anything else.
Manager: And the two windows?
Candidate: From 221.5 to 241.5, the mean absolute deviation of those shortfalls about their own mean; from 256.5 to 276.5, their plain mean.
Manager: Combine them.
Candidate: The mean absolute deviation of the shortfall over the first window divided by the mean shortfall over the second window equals -0.3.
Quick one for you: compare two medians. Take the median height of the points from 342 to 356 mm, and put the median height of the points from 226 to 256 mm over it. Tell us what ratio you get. 1.04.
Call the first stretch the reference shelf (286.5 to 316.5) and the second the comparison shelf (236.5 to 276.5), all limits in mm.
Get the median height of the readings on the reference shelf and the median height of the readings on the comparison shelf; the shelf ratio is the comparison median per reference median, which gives 1.034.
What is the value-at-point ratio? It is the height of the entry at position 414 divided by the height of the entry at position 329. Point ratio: 1.00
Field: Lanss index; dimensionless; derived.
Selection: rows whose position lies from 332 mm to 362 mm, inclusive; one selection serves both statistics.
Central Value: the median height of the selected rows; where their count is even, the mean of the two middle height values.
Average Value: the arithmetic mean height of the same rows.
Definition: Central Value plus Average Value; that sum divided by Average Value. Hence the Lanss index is 2.00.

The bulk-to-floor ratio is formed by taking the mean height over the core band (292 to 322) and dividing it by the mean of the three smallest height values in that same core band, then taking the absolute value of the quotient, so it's 1.01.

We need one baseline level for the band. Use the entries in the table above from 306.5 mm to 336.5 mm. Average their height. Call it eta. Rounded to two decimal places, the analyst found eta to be 2.77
